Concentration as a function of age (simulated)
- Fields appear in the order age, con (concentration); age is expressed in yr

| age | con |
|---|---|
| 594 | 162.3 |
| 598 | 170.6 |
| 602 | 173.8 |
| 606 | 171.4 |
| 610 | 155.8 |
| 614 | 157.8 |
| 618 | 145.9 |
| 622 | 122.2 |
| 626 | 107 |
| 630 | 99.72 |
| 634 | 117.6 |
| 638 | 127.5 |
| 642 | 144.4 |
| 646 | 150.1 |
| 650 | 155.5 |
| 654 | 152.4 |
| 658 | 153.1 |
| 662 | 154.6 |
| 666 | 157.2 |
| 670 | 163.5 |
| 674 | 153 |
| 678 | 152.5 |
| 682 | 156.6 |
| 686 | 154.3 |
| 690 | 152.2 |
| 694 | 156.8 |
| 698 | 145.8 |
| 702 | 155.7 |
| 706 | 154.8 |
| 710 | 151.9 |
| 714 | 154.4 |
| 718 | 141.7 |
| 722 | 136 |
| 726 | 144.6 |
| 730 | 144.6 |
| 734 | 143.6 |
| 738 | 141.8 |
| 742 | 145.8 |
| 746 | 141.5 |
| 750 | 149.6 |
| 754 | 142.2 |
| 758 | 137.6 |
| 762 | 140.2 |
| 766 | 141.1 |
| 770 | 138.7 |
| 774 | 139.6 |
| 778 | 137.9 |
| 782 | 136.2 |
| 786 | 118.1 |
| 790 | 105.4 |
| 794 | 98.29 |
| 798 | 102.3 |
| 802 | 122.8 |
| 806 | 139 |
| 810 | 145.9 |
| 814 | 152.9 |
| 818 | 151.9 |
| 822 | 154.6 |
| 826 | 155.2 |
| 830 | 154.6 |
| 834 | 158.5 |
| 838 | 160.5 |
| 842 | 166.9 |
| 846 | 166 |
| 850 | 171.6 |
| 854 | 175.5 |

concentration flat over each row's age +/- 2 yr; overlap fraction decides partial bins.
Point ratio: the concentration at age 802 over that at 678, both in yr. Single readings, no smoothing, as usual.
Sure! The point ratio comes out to 0.81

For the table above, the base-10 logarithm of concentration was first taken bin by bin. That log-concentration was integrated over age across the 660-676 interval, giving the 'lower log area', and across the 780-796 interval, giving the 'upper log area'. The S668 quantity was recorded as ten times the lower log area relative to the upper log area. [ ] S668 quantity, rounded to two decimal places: 10.68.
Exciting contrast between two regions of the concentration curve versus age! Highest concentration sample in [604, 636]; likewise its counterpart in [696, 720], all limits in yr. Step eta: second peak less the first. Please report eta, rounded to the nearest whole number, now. -16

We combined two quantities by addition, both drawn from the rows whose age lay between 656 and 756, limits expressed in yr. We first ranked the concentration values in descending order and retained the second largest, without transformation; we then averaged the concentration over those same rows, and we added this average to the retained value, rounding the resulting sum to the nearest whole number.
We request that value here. 307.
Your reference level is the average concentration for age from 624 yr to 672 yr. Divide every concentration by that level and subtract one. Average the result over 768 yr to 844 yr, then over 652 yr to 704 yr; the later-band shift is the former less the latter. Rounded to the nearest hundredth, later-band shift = -0.11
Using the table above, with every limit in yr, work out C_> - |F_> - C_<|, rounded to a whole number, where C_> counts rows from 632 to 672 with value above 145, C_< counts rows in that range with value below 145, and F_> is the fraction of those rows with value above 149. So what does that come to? 5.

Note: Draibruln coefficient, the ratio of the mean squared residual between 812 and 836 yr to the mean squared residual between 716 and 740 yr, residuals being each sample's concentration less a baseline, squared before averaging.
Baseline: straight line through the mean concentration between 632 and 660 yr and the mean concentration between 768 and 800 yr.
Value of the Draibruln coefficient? 10.4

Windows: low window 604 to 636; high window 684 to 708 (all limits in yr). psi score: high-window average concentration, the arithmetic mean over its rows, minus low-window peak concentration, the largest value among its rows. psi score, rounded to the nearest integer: -18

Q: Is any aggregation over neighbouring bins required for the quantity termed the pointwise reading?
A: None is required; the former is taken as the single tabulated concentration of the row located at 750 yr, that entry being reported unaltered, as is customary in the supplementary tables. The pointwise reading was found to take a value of 149.6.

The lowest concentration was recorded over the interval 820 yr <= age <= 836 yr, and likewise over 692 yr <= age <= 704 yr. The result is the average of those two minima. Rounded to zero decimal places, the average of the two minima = 150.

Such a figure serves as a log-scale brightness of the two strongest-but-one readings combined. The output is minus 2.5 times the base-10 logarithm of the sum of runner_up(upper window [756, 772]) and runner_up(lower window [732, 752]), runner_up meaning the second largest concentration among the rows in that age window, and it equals -6.14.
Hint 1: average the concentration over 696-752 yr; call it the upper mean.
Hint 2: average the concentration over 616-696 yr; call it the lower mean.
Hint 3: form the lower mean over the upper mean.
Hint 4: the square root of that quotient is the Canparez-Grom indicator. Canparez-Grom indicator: 0.99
